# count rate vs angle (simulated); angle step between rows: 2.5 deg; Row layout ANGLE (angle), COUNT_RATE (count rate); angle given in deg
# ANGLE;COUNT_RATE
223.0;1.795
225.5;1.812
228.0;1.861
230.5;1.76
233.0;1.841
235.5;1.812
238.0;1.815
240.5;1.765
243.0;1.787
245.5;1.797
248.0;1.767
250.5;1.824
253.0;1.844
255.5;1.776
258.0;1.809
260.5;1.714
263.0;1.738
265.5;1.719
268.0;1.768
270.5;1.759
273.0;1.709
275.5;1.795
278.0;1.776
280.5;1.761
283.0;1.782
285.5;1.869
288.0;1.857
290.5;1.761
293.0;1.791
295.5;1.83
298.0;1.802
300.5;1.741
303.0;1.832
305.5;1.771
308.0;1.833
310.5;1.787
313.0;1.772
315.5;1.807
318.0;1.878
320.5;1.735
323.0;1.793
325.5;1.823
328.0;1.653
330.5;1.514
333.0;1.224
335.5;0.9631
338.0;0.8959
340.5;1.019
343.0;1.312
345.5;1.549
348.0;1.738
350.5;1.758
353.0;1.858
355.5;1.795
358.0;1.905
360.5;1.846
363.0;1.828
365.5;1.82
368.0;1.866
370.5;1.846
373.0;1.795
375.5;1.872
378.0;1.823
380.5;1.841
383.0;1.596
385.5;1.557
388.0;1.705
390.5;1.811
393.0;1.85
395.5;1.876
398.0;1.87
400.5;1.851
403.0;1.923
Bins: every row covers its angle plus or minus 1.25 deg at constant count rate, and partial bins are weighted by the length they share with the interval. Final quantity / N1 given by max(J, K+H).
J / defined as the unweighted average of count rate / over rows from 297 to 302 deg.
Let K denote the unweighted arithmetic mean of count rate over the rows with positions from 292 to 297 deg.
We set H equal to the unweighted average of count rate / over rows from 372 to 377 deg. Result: 3.64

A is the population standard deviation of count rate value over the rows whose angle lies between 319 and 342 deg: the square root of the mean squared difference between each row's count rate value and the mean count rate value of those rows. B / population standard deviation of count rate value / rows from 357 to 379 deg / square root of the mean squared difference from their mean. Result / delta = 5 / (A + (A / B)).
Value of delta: 0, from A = 0.356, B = 0.031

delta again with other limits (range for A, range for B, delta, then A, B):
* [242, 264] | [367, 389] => 13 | 0.039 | 0.112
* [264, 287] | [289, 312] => 3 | 0.044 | 0.031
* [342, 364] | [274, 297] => 1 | 0.177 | 0.038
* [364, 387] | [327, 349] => 10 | 0.111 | 0.295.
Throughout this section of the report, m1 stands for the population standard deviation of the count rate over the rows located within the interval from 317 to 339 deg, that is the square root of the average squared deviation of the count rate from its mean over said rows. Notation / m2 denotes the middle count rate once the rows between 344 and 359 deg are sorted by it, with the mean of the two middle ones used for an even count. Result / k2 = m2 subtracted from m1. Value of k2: -1.42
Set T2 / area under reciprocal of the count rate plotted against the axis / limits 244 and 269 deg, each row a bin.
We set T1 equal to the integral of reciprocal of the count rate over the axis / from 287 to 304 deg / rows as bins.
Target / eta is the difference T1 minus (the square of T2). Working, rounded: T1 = 9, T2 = 14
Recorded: -189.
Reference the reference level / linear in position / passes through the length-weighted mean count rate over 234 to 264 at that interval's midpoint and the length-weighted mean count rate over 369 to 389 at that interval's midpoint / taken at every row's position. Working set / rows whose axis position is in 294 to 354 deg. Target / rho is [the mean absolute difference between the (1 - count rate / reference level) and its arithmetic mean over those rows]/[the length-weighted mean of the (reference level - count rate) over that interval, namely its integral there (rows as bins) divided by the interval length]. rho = 0.9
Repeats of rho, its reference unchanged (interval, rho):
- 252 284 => 0.9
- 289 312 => -0.8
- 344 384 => -1.2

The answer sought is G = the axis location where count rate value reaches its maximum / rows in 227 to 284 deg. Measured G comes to 228.0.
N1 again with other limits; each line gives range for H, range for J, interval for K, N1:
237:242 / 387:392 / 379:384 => 3.51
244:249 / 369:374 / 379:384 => 3.50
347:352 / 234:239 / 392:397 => 3.61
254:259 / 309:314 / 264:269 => 3.54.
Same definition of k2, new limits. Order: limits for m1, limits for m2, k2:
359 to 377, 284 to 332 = -1.77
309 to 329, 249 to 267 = -1.71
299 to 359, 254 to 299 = -1.48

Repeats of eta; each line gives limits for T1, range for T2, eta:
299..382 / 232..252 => -72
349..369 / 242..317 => -1754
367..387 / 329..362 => -546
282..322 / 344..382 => -424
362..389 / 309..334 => -206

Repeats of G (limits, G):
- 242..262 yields 253.0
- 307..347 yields 318.0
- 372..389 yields 375.5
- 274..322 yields 318.0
